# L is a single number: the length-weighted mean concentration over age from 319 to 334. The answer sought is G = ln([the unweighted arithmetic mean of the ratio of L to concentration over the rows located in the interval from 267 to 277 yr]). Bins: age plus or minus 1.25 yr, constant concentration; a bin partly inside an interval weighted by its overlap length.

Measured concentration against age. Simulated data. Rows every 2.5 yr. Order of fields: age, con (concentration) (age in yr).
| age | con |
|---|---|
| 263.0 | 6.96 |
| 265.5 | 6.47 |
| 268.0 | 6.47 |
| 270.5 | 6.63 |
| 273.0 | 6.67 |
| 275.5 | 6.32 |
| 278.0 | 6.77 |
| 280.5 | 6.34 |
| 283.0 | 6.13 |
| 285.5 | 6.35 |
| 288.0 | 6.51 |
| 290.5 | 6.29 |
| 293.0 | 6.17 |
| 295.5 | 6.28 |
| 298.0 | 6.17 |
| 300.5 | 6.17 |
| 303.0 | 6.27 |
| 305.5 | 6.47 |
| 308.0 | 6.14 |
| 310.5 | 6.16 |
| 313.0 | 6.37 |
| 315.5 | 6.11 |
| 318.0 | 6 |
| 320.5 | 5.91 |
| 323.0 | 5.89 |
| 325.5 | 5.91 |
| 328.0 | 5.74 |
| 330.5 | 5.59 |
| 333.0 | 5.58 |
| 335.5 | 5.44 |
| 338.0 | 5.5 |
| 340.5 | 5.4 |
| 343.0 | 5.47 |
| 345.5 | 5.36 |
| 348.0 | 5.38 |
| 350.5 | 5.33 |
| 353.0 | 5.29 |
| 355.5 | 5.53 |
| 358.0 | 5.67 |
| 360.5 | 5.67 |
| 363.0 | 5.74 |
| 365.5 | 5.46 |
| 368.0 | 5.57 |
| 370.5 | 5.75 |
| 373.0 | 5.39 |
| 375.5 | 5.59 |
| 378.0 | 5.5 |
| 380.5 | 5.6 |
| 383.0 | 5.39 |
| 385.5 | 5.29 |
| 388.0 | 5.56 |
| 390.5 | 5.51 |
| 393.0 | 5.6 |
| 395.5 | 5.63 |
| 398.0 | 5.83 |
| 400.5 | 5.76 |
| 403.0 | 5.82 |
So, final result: -0.12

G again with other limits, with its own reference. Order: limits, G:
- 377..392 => 0.05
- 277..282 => -0.13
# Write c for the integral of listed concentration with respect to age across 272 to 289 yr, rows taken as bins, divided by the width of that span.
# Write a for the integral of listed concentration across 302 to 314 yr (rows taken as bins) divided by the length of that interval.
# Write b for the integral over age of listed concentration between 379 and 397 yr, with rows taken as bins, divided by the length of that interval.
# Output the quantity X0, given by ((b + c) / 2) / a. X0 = 0.95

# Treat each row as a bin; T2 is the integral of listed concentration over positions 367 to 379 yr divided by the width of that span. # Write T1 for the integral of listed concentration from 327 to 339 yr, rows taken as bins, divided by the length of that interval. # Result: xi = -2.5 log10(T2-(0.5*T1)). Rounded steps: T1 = 5.6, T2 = 5.56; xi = -1.1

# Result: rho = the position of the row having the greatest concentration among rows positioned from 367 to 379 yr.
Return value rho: 370.5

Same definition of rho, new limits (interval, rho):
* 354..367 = 363.0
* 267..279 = 278.0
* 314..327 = 315.5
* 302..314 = 305.5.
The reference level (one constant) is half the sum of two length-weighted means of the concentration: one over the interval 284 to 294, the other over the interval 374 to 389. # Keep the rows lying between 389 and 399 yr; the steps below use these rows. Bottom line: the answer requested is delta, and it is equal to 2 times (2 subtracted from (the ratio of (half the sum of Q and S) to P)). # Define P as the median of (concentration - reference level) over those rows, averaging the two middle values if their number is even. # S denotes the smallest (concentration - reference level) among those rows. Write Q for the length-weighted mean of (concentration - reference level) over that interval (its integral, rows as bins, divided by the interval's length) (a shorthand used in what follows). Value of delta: -1.7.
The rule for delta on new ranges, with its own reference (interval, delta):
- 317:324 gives -1.1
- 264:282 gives -2.2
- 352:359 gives -1.3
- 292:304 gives -1.8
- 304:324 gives -3.0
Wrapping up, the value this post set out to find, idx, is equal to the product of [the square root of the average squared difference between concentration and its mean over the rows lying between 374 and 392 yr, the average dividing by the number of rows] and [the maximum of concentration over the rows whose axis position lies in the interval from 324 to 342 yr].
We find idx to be 0.6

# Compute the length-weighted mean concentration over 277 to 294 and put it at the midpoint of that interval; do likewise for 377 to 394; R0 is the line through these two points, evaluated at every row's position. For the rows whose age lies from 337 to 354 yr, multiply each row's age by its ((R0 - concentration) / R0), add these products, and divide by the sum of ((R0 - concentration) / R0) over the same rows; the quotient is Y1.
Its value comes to 345.7 yr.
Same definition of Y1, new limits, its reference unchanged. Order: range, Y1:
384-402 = 398.6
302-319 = 307.1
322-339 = 332.5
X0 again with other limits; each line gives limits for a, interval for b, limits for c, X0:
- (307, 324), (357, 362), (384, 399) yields 0.92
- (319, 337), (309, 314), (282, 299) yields 1.09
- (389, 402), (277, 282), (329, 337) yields 1.06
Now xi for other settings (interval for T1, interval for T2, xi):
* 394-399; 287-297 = -1.3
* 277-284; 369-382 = -0.9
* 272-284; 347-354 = -0.8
